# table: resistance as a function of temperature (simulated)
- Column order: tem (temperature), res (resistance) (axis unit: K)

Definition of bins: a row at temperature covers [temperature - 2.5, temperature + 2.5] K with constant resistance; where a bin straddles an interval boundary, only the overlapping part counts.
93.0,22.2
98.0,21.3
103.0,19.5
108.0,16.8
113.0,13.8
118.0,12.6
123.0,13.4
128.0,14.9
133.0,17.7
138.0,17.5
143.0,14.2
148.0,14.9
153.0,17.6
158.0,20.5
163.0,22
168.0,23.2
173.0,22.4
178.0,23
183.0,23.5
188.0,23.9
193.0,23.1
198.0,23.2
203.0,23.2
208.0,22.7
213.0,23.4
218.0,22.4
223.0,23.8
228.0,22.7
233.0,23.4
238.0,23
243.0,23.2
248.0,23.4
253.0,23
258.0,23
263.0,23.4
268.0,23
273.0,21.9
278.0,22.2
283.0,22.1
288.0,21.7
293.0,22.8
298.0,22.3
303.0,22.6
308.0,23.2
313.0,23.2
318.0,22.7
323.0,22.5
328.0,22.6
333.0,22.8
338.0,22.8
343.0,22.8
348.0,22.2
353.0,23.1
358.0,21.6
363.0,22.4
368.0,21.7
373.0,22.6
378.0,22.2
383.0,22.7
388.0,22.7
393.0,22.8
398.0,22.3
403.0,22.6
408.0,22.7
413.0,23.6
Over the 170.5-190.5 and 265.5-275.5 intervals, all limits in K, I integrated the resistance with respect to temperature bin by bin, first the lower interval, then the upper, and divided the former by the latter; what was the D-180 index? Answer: 2.1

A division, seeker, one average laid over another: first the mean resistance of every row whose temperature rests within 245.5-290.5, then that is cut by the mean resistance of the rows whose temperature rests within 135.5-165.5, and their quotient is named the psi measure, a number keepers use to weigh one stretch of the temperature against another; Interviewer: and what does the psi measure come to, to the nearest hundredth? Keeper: 1.27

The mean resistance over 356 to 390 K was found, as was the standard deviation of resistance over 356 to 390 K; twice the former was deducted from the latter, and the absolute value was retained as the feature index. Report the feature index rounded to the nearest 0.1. 44.1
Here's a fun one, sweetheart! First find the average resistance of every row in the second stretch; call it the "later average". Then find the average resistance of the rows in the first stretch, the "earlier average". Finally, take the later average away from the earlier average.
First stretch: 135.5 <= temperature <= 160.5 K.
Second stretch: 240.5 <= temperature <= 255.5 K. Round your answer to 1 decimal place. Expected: -6.3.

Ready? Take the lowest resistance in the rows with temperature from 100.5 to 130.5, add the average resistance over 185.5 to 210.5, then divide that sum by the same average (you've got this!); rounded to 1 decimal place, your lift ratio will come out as 1.5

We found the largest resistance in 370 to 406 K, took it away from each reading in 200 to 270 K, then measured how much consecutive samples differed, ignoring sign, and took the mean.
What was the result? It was 0.57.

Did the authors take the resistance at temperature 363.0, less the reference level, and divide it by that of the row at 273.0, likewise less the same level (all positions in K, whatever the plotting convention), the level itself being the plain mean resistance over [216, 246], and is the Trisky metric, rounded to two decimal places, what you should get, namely 0.58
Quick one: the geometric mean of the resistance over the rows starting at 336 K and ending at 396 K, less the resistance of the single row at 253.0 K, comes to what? -1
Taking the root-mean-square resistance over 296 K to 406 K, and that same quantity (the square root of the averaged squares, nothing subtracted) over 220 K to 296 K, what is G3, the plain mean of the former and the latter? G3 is 22.7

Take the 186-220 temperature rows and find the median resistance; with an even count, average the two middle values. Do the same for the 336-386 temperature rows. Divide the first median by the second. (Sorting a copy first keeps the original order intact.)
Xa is 1.03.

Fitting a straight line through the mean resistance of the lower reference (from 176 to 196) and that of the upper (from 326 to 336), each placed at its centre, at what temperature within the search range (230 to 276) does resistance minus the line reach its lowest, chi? 273.0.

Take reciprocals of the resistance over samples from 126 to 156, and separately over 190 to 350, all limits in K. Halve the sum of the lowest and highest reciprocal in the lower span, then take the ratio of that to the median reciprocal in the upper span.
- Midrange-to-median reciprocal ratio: 1.45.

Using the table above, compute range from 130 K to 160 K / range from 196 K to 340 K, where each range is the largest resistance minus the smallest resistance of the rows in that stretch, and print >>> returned 3.0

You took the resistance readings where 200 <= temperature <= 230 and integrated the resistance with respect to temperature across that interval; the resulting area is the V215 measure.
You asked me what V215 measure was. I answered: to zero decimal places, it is 691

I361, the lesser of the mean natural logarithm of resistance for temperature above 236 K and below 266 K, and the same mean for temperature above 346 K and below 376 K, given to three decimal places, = 3.103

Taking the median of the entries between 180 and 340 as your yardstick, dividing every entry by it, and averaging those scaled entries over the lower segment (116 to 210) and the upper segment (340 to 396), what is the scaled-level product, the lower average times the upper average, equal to 0.83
